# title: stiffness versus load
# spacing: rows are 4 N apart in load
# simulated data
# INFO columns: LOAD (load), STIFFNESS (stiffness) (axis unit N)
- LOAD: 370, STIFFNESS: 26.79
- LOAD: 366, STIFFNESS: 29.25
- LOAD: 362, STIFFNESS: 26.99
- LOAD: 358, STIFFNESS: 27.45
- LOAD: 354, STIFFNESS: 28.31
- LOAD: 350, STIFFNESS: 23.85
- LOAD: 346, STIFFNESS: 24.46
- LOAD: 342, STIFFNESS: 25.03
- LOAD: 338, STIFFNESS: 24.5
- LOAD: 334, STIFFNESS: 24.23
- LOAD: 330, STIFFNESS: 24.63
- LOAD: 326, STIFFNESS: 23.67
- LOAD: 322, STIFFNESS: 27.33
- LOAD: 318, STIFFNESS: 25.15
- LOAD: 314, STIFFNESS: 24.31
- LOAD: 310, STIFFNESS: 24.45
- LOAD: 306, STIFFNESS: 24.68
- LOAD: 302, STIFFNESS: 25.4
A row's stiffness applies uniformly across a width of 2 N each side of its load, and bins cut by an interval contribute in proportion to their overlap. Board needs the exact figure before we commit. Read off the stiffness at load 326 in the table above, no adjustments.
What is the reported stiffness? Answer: 23.67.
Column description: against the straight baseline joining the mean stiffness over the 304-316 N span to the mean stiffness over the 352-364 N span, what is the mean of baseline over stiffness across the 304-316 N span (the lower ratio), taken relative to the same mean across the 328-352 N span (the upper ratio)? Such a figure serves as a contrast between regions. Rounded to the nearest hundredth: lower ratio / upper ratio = 0.93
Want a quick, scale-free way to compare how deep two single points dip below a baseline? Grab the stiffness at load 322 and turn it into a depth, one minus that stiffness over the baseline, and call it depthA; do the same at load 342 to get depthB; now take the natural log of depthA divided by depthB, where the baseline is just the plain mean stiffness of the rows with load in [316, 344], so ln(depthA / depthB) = 3.2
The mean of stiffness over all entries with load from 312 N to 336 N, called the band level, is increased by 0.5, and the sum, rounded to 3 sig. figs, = 25.4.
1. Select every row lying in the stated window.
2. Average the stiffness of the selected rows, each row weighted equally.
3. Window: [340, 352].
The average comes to 24.4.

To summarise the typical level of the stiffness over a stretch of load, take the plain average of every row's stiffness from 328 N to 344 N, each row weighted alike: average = 24.6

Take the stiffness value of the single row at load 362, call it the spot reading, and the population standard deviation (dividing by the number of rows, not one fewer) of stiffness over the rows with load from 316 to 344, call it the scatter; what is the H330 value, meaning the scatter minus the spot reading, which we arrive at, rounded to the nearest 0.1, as -25.9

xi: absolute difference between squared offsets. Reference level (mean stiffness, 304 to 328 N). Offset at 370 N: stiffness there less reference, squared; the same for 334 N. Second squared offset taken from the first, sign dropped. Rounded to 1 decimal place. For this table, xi 3.0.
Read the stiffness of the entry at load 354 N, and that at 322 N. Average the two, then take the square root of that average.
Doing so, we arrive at 5.27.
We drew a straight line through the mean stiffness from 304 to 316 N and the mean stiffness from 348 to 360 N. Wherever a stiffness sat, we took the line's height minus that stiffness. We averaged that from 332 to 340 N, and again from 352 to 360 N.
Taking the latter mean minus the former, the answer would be -2.6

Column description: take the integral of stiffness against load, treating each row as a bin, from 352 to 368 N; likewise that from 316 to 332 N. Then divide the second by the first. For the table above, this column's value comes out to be 0.90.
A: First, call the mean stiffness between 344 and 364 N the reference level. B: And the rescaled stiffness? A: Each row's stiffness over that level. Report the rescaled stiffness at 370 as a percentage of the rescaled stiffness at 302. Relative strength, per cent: 105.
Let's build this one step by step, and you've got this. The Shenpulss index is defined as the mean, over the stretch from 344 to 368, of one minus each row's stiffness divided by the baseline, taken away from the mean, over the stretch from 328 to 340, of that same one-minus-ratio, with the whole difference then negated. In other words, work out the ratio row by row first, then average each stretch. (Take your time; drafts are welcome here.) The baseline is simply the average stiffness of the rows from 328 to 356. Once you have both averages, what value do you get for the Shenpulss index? -0.091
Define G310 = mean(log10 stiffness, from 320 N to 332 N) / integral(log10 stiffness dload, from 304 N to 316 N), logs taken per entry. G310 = 0.0841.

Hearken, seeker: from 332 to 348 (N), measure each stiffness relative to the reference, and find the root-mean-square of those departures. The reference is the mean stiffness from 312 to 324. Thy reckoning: 1.08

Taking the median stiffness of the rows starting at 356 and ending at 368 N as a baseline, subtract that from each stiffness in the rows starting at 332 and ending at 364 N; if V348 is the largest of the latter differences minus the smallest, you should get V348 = 4.5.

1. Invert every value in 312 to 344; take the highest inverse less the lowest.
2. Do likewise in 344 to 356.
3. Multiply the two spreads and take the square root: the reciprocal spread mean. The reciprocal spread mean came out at 0.006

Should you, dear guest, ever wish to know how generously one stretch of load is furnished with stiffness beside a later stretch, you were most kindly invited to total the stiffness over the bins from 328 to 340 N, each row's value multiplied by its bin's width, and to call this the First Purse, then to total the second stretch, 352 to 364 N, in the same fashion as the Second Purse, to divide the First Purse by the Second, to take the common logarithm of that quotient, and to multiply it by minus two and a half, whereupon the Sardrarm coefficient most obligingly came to 0.13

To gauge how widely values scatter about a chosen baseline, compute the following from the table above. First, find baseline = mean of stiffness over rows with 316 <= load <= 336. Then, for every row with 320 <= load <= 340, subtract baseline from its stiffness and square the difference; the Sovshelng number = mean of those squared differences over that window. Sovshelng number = 1.6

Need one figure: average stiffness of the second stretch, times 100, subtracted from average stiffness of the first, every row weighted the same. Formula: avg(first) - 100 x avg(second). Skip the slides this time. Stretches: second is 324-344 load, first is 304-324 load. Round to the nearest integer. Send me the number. -2416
